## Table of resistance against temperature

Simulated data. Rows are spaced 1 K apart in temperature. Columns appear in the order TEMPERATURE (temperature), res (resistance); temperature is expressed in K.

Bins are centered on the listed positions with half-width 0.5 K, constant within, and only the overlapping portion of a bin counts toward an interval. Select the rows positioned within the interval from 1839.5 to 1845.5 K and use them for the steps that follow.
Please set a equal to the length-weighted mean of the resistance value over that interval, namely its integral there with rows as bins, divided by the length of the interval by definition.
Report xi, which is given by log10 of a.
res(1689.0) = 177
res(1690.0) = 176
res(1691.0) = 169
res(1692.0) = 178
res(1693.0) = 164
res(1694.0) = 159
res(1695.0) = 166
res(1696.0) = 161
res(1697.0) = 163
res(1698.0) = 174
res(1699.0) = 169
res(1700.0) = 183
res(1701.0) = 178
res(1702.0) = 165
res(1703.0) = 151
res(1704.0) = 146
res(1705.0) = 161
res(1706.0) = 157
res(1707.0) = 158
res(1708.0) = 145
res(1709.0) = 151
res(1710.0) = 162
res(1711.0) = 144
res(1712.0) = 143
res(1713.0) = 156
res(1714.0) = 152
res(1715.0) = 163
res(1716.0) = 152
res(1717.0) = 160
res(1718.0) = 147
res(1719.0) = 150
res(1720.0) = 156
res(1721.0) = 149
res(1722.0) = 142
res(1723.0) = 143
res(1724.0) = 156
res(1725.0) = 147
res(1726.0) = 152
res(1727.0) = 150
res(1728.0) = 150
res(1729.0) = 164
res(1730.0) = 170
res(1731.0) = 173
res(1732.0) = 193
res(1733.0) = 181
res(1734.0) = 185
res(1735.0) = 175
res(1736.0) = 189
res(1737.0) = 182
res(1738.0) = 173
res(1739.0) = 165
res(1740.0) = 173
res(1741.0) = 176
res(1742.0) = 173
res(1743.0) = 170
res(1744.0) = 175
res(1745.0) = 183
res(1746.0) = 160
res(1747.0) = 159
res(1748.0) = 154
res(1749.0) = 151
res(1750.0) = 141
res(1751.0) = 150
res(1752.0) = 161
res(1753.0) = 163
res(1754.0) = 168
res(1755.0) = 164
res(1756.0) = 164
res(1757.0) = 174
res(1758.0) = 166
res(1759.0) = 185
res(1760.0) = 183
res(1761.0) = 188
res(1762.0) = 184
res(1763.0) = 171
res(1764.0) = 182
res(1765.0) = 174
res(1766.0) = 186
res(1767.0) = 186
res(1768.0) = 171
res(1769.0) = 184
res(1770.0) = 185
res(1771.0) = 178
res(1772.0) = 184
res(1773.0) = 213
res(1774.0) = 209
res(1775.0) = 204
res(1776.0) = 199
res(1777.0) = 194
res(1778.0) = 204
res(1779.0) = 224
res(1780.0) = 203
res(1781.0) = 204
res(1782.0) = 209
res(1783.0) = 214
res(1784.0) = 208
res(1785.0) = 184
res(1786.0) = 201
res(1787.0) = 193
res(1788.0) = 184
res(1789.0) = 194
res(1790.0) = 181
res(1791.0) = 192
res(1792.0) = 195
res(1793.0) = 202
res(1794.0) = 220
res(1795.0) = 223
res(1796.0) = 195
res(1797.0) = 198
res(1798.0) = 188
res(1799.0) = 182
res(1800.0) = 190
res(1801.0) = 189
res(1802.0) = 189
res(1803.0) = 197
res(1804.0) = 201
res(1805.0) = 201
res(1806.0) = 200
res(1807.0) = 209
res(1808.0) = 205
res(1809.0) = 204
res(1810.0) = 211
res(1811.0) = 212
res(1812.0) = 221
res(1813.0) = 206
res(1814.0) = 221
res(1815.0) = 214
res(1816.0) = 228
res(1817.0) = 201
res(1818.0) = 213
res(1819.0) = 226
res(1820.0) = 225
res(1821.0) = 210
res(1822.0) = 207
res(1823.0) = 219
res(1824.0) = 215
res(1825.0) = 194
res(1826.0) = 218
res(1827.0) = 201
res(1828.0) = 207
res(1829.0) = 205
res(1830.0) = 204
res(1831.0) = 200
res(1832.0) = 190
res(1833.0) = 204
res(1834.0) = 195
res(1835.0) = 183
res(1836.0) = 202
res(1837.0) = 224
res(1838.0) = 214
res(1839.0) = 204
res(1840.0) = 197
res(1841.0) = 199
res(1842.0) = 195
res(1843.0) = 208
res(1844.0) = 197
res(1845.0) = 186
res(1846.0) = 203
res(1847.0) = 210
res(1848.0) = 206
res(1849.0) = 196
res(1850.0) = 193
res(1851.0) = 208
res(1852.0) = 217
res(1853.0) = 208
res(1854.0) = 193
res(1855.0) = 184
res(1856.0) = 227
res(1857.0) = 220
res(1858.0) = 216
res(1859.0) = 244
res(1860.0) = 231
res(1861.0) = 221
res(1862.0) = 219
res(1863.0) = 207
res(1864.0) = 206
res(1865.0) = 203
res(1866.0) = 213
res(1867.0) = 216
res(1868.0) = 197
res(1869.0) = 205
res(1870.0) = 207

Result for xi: 2.29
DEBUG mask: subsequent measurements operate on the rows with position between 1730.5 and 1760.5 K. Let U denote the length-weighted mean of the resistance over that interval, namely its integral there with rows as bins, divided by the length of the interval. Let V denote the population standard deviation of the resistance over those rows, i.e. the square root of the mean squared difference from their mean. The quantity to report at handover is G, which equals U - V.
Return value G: 158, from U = 170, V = 12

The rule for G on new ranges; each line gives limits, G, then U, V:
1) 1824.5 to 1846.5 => 192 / 201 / 9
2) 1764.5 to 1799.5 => 183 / 196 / 13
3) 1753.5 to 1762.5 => 166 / 175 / 9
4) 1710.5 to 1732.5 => 143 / 155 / 12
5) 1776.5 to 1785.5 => 194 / 205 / 11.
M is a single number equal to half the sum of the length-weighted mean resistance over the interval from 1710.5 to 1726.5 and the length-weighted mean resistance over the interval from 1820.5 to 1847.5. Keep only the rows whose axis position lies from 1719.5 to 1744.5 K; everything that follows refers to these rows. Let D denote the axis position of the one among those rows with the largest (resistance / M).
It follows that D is 1732.0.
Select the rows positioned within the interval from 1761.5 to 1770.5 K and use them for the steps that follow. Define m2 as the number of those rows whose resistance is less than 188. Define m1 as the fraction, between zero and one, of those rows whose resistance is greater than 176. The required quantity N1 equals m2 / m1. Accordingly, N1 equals 13.5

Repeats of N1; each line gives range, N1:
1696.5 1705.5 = 40.5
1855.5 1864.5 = 0.0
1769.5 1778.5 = 3.0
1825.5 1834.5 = 0.0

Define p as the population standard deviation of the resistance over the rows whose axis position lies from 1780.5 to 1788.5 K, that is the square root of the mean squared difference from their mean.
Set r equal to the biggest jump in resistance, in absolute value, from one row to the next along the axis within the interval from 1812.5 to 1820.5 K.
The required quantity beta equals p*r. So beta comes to 289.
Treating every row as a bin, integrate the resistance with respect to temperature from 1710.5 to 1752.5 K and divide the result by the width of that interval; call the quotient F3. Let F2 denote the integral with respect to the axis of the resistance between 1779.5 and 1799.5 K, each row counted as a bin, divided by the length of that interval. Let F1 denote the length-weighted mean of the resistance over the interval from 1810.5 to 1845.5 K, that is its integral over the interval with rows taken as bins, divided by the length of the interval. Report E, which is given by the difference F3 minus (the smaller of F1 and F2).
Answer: -37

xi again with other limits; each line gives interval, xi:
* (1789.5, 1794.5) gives 2.30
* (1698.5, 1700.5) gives 2.25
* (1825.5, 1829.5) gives 2.32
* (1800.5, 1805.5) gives 2.29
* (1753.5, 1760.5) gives 2.24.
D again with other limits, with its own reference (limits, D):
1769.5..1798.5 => 1779.0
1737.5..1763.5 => 1761.0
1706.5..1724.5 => 1715.0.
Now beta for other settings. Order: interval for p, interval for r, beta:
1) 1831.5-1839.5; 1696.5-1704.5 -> 171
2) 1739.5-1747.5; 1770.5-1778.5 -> 220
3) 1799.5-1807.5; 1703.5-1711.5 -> 121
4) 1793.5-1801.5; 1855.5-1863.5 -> 398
